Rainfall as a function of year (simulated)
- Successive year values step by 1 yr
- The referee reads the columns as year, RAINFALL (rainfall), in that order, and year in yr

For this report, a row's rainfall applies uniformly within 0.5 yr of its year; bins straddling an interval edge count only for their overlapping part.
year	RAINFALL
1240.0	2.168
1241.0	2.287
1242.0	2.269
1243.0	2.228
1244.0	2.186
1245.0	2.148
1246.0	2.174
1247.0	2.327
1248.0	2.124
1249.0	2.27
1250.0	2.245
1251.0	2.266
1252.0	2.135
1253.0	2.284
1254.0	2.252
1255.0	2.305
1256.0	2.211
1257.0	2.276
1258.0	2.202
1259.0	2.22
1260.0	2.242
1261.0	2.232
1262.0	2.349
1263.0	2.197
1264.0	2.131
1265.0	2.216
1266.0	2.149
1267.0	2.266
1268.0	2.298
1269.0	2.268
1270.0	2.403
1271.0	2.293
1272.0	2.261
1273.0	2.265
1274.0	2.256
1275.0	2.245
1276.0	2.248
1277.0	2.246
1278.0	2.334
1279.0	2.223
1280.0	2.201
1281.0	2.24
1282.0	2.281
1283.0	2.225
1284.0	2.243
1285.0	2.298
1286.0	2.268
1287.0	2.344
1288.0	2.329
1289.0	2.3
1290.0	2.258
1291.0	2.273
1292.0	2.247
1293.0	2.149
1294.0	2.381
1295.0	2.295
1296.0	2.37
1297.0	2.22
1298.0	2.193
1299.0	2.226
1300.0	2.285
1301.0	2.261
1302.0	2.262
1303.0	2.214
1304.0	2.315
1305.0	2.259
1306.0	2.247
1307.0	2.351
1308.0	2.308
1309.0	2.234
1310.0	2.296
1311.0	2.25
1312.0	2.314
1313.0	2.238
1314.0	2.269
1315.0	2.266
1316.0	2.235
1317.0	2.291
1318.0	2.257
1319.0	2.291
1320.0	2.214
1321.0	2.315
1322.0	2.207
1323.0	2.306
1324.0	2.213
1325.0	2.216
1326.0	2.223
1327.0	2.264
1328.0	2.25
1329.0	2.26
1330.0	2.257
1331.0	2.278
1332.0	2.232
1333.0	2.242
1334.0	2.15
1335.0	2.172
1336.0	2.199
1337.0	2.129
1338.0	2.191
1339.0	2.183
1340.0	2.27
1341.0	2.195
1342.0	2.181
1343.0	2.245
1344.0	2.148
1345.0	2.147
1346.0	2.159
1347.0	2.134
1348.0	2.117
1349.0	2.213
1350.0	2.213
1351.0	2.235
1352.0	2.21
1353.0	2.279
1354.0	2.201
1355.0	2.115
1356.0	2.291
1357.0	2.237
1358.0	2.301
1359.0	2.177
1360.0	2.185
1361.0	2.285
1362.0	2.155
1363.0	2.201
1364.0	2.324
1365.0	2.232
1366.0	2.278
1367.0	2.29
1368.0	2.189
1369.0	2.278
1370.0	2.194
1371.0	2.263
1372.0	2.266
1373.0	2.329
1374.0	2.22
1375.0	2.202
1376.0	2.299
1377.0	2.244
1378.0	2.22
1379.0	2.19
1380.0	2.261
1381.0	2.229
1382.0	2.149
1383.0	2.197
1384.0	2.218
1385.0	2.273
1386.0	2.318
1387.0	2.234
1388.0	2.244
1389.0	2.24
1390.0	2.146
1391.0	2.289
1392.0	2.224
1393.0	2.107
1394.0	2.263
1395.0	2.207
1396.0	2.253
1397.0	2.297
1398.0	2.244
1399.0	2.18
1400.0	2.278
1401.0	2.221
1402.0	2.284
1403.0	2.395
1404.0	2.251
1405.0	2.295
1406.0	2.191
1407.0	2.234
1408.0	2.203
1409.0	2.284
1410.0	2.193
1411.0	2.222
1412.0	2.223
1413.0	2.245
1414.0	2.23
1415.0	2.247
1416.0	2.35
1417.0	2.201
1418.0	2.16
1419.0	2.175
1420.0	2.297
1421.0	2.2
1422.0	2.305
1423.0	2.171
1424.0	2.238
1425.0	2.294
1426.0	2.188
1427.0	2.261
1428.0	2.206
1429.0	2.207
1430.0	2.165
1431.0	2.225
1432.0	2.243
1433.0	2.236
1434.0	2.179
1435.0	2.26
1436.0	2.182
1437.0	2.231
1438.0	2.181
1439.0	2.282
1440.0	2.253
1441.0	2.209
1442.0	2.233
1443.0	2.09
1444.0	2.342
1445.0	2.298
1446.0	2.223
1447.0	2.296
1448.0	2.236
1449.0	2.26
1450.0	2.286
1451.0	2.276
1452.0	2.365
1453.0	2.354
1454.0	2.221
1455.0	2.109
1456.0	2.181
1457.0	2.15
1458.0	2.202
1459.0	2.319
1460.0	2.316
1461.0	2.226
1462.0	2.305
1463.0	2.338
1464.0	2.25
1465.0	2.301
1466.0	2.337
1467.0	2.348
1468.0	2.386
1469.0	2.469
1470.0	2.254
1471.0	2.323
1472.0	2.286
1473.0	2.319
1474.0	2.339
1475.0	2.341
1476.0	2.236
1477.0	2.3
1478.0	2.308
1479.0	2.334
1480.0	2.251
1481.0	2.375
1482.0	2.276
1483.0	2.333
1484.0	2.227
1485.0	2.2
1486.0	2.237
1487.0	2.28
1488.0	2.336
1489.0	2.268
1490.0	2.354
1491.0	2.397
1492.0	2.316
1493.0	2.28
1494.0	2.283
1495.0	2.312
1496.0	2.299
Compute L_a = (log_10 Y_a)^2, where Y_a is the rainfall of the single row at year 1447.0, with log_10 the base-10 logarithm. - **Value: 0.130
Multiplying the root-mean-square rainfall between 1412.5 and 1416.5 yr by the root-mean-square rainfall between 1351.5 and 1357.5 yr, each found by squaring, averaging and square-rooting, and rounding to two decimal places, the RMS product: 5.04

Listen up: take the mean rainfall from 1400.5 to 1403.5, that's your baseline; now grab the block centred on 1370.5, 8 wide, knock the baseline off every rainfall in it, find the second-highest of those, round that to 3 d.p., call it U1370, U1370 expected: -0.010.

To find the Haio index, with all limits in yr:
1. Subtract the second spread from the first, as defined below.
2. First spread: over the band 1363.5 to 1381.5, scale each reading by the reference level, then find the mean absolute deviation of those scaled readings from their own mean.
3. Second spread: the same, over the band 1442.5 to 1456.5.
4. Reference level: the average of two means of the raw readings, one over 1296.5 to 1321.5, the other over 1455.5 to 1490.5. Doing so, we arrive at -0.012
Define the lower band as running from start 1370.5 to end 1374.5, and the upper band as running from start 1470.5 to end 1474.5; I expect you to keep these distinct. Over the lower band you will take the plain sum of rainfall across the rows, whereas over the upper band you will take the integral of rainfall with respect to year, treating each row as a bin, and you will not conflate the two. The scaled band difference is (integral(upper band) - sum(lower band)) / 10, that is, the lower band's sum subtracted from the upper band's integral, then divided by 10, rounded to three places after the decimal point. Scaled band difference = 0.019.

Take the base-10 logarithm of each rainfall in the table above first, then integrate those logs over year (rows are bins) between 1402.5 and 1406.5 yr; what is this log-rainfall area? 1.43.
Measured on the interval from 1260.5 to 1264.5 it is 1.39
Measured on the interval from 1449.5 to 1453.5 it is 1.46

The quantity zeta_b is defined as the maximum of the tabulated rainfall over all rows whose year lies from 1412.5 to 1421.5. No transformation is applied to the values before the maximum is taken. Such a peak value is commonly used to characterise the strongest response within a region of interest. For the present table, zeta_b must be 2.35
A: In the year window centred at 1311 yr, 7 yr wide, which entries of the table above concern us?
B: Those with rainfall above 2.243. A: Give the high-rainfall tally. 5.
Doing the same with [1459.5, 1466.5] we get 6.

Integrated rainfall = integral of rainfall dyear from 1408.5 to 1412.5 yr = 8.9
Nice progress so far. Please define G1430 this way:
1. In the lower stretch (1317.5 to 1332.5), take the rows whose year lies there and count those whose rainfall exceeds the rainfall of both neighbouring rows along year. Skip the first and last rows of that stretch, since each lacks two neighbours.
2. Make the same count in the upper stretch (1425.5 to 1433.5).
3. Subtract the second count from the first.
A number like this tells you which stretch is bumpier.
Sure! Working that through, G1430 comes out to 3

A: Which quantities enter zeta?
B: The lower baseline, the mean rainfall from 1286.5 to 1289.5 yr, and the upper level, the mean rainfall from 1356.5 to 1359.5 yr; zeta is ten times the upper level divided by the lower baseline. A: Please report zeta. 9.6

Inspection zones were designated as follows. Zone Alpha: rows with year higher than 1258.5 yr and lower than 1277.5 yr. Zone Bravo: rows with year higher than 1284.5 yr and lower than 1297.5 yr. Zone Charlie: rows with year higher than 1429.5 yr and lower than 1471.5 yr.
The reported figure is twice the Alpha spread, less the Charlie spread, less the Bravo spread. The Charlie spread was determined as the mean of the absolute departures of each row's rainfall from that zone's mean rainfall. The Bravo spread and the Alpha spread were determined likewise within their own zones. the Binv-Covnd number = -0.024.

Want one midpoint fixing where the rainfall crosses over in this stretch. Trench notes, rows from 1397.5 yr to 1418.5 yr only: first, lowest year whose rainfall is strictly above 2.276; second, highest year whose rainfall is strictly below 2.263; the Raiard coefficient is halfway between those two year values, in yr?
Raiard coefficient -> 1409.0 yr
